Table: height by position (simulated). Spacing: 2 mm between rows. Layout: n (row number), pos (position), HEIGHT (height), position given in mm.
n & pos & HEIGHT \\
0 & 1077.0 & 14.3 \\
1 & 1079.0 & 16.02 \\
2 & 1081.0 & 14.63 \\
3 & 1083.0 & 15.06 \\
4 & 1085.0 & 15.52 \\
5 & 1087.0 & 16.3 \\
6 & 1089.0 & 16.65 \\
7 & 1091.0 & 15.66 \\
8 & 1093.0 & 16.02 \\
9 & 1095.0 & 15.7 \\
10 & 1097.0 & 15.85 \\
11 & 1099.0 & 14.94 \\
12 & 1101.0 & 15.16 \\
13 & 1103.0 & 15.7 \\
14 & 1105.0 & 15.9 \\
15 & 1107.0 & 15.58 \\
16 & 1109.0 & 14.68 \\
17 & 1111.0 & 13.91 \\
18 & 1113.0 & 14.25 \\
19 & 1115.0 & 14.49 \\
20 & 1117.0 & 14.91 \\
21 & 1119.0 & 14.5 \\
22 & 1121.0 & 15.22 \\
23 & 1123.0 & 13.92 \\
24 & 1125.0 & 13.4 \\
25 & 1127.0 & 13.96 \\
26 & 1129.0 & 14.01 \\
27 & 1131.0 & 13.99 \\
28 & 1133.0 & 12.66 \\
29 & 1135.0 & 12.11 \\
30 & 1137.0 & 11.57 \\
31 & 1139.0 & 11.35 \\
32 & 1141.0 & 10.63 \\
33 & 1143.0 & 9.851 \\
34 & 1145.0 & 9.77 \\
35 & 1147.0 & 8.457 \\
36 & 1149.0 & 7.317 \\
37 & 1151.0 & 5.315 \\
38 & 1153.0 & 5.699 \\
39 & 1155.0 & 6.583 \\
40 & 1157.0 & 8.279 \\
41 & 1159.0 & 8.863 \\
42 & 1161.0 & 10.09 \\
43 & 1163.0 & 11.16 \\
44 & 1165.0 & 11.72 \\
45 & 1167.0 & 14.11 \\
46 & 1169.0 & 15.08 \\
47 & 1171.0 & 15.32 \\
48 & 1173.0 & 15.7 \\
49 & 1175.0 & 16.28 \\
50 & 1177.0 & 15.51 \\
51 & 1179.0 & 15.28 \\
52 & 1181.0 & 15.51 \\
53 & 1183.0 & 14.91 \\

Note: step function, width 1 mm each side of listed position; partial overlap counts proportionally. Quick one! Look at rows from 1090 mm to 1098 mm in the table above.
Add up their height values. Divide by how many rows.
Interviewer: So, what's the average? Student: 16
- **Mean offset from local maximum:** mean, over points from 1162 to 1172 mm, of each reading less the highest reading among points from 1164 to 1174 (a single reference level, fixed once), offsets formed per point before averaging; -2.2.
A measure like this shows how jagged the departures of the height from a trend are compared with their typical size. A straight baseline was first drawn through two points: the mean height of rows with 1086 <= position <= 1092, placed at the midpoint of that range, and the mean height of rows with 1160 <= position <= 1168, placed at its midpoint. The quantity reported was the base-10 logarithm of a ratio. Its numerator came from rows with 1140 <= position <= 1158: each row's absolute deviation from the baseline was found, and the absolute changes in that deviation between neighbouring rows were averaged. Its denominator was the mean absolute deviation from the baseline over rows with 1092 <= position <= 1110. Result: 0.5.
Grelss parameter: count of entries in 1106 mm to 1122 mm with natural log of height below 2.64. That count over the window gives 1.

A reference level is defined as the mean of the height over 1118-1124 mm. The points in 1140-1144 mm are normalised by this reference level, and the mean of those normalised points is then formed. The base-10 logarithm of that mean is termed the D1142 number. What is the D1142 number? -0.15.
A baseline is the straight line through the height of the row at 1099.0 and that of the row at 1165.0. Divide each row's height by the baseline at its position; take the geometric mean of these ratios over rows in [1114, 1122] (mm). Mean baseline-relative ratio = 1.05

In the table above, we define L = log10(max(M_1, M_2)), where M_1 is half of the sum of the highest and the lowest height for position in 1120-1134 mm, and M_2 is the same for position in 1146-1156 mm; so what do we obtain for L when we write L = 1.144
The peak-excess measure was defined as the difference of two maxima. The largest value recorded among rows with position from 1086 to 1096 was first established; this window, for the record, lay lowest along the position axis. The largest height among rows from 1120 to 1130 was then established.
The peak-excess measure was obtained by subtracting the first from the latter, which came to -1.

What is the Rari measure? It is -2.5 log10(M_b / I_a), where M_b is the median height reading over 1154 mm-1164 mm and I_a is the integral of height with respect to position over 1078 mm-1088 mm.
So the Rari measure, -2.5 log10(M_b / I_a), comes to 3.11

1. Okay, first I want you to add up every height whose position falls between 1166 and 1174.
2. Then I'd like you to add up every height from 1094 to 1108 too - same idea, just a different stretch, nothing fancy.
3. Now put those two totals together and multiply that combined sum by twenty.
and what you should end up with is 3381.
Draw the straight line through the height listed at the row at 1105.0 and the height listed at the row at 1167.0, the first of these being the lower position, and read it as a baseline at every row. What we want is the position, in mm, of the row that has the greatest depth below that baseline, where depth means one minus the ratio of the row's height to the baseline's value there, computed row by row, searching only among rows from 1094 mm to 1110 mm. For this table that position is 1099.0 mm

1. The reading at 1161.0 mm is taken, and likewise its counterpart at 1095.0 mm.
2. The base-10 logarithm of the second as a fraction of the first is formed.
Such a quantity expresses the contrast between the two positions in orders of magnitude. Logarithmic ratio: 0.192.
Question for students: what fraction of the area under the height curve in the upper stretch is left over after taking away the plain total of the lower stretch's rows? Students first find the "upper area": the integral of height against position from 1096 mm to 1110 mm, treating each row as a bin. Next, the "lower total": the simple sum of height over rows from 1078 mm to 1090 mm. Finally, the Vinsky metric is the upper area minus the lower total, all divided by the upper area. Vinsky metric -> 0.56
